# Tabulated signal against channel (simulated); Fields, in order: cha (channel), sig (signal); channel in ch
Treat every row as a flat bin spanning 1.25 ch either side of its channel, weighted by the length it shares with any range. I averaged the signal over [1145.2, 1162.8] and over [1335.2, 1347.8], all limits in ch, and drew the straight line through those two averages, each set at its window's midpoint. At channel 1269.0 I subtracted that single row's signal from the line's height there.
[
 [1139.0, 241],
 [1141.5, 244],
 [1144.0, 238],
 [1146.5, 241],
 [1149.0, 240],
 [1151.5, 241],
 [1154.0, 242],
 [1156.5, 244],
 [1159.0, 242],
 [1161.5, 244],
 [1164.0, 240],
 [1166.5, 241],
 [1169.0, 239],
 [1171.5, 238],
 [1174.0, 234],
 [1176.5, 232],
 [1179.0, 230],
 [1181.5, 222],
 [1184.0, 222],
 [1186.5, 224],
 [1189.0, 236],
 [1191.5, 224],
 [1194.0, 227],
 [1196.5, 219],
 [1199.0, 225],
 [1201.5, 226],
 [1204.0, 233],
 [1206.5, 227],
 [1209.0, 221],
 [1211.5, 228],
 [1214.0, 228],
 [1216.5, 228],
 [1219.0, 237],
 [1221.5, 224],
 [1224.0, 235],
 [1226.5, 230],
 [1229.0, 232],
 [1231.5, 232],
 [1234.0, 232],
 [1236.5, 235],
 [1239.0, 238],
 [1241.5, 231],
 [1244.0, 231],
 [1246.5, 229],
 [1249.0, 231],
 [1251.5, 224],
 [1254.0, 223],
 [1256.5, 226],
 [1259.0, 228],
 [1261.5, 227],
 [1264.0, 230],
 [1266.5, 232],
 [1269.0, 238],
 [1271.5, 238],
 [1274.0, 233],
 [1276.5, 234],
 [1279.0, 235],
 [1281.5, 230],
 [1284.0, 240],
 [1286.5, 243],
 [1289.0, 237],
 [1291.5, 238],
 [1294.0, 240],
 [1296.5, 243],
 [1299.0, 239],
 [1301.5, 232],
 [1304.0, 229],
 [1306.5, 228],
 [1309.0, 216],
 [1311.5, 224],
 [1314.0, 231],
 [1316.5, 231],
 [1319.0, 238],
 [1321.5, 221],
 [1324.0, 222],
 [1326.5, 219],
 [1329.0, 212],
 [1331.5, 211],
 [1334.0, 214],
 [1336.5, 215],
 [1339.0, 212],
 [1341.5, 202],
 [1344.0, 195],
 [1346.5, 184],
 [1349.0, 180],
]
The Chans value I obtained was -21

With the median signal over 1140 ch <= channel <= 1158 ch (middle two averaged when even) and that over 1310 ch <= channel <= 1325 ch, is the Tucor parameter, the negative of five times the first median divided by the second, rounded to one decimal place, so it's -5.3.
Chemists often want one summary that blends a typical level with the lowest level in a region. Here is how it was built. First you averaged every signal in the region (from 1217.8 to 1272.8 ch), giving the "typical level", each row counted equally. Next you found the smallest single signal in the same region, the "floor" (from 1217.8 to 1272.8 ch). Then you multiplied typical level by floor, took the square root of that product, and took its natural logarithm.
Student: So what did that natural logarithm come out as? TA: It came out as 5.42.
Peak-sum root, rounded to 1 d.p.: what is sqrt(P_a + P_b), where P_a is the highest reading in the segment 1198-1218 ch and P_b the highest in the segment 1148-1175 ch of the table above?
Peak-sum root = 21.8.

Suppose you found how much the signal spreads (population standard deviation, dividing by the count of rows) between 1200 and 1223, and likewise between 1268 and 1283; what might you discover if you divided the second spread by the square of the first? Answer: 0.144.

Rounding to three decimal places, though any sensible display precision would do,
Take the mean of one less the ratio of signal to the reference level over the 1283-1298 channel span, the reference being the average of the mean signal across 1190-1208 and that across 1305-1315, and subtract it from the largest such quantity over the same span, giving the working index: 0.014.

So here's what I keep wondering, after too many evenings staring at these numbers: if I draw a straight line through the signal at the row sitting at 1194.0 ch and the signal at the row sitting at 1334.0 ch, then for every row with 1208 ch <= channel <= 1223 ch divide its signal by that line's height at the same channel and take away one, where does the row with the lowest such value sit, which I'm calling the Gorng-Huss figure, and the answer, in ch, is 1209.0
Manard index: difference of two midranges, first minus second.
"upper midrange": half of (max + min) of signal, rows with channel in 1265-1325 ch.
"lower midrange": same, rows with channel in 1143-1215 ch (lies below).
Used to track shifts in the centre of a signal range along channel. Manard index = -2.0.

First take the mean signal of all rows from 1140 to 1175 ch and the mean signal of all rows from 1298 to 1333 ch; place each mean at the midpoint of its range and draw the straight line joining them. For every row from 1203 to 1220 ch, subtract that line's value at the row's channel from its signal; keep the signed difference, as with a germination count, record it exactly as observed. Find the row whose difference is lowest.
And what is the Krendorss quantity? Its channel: 1209.0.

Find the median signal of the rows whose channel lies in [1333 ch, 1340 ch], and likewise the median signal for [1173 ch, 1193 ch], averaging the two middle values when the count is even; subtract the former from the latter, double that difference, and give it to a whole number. 26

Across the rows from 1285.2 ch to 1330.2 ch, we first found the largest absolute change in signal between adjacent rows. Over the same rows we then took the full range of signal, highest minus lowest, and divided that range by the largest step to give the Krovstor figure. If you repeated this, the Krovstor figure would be 1.8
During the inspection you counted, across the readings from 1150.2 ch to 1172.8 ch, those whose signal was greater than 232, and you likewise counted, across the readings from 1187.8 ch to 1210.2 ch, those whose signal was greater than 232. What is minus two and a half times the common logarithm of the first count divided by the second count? -1.6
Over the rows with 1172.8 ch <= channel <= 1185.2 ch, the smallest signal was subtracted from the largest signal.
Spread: 12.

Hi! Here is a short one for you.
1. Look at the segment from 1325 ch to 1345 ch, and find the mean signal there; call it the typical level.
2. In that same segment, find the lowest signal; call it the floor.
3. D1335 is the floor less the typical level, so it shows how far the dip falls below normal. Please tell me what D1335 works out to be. -15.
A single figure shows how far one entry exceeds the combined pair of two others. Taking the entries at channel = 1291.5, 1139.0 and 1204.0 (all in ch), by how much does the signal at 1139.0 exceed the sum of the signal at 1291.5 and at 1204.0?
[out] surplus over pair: -230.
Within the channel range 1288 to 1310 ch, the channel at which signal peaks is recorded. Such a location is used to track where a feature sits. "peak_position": 1296.5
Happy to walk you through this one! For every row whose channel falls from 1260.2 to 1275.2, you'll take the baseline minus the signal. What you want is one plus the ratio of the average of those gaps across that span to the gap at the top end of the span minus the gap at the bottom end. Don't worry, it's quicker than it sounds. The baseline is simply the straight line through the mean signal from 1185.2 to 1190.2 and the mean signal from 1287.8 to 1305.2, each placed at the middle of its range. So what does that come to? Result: 0.61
